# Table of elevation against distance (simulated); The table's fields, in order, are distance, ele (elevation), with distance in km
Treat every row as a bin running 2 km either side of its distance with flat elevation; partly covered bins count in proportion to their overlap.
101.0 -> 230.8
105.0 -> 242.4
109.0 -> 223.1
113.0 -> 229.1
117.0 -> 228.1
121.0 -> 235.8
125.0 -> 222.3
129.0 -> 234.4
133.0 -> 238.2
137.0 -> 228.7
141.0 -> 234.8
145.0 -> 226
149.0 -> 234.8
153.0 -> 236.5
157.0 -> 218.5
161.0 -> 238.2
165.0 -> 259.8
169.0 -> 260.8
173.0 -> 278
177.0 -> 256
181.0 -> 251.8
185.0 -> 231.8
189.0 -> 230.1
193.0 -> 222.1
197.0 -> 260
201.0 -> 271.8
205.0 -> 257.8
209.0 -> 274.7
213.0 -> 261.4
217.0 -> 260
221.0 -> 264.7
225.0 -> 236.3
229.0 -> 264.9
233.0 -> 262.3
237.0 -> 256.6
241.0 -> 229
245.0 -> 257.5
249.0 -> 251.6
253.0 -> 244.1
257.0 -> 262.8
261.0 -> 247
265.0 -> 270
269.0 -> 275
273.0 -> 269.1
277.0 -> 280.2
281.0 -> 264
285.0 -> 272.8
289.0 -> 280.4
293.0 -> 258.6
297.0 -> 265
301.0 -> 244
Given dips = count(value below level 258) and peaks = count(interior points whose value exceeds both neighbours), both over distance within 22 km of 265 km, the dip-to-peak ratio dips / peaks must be 1.3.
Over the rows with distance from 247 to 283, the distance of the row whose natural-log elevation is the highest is 277.0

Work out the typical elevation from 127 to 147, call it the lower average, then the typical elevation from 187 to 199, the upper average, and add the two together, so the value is 470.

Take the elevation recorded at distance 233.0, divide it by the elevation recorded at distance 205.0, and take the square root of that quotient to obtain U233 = 1.01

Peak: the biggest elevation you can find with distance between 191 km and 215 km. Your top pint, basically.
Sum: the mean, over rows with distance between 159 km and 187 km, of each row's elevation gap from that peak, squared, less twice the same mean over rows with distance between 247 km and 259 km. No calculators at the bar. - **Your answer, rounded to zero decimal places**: -435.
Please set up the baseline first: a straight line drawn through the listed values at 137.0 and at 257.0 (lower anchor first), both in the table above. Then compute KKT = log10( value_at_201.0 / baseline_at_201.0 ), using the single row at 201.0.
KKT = 0.042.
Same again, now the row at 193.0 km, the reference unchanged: -0.042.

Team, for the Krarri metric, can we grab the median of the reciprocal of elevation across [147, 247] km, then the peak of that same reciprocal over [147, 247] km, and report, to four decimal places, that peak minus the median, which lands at 0.0007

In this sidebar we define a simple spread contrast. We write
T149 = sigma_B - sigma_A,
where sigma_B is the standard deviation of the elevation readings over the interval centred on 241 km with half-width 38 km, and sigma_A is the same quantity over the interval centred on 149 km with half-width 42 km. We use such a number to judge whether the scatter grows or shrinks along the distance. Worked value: -1.8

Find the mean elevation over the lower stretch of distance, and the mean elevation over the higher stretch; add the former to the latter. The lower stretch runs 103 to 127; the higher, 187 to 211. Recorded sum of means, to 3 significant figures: 483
